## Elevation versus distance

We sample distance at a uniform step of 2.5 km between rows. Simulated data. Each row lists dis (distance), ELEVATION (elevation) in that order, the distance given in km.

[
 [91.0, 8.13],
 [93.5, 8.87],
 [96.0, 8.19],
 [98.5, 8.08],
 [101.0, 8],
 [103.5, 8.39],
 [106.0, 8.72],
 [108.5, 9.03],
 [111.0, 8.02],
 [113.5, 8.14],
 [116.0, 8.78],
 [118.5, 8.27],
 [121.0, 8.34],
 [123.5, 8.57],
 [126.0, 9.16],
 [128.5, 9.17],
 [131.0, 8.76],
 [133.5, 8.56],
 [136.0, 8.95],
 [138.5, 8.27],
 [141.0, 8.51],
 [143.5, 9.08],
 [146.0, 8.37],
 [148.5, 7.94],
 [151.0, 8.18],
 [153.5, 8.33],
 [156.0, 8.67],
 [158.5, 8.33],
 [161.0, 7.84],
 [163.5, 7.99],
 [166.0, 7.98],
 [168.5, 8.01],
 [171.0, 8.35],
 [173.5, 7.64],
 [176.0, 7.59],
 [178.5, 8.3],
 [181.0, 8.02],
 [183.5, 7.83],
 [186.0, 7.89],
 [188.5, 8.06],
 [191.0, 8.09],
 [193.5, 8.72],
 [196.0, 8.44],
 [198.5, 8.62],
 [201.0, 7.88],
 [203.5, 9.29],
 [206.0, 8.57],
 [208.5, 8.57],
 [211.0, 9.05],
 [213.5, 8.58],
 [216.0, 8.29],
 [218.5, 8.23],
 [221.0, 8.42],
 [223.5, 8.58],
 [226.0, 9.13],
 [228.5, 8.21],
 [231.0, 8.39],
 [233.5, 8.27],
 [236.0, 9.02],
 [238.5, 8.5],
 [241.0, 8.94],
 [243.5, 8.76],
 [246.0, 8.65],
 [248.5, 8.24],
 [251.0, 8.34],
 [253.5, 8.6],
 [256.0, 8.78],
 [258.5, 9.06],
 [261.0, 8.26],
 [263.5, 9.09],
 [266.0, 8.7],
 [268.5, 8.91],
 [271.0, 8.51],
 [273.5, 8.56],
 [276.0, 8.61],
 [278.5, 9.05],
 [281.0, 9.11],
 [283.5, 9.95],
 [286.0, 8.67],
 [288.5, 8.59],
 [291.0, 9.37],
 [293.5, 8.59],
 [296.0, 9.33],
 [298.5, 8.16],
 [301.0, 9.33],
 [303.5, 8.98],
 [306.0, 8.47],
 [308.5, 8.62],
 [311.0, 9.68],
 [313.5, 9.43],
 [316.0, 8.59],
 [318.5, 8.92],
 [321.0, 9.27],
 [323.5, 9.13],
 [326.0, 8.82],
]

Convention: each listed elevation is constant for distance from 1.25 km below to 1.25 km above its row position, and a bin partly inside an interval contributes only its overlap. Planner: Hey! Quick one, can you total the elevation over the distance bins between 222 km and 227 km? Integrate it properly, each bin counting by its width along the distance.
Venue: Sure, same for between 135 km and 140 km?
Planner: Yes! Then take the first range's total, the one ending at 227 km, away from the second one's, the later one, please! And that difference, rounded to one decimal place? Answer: -1.2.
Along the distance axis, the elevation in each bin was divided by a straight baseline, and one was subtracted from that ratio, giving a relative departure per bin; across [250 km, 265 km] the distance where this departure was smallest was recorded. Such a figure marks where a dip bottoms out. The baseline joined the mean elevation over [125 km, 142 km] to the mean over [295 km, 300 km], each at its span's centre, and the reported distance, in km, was 261.0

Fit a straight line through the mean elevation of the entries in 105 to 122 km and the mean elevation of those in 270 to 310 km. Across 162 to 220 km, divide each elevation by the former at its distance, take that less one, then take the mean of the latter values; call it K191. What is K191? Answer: -0.045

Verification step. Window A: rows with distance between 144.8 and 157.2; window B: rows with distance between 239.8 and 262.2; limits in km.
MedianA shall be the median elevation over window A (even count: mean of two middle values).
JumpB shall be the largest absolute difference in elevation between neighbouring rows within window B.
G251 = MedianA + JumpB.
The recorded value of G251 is 9.1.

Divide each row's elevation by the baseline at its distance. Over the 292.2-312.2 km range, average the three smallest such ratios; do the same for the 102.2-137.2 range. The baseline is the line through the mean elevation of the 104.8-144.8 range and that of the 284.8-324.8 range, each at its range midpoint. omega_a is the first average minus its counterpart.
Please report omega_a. 0.00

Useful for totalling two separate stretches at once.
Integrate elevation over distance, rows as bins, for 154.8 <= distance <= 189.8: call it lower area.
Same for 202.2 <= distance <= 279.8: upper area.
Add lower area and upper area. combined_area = 952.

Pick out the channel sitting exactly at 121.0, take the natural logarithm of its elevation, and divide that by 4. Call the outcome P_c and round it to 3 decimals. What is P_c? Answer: 0.530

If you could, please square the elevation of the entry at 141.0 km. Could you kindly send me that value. 72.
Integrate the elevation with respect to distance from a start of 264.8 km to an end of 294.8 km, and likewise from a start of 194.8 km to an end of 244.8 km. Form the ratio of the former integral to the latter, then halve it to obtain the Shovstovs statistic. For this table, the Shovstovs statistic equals 0.31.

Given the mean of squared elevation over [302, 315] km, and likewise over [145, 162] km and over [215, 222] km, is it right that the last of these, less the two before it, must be -80.7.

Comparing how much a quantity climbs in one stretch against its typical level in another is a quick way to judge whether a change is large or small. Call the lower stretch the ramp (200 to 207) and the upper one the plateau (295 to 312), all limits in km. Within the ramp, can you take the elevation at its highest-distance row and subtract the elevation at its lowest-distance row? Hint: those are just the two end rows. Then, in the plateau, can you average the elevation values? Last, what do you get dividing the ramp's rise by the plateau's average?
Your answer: 0.08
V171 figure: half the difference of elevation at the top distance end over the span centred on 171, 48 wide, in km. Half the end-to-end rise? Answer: 0.39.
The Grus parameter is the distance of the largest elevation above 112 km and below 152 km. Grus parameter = 128.5 km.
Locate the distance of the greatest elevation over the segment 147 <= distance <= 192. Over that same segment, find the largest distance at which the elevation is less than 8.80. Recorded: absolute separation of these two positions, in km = 35.0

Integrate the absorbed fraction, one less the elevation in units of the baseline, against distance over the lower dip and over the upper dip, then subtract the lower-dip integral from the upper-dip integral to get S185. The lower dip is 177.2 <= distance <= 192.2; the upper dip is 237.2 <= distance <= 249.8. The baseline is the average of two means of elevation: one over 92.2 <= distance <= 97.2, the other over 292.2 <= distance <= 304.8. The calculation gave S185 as -1.0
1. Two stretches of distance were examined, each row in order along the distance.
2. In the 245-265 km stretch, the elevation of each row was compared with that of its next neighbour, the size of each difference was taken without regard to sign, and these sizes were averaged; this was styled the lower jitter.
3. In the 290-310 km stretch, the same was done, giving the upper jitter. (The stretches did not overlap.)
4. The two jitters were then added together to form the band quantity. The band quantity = 1.10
